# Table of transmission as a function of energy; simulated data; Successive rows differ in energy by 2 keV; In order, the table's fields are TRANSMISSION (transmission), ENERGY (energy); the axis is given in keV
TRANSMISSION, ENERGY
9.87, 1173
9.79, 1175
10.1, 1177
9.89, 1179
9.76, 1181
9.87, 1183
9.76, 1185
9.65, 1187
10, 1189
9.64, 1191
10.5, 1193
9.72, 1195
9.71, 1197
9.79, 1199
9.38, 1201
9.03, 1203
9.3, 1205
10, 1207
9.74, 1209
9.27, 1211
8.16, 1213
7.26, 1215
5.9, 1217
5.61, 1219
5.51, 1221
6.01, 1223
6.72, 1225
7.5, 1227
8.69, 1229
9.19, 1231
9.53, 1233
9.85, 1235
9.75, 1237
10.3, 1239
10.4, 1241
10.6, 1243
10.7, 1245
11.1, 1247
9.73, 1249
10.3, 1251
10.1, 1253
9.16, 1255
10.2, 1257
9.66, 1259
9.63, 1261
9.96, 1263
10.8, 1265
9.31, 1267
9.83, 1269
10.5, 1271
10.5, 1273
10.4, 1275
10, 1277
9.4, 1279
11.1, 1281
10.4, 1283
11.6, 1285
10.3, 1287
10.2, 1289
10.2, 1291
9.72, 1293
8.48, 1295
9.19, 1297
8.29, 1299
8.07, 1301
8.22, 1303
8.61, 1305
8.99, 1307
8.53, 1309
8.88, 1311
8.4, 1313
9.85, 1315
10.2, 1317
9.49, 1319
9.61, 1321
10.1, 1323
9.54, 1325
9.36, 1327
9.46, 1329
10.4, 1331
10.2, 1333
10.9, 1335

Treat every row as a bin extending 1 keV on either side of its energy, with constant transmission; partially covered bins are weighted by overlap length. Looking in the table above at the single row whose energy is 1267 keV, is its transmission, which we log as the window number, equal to 9.31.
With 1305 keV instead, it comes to 8.61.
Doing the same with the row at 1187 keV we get 9.65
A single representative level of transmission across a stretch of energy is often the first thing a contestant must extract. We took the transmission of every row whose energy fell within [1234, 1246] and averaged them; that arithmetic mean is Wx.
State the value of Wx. 10.3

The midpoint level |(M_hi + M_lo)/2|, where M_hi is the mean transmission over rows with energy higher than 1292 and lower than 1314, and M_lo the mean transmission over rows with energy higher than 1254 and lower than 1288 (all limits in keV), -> 9.42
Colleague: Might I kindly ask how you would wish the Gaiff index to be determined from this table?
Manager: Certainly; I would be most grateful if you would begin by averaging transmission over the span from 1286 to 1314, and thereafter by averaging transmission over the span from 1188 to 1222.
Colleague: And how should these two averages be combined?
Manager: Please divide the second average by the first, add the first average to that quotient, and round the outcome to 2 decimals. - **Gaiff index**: 9.98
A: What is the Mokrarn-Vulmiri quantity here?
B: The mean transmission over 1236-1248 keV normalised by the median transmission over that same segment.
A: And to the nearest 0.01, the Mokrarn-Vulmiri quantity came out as 1.00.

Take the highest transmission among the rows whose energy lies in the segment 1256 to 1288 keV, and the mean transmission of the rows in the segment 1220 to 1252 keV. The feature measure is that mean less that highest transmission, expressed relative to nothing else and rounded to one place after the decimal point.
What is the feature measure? -2.5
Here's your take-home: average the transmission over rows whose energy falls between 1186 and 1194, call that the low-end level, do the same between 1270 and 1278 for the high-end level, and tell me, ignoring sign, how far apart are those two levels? 0.4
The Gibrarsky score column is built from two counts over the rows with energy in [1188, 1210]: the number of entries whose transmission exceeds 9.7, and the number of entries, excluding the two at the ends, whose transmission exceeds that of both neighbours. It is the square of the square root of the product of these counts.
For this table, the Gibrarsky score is 21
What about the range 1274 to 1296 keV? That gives 18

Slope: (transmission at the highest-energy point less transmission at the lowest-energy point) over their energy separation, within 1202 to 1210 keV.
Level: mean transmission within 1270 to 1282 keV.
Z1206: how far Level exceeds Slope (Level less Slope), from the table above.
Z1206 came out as 10.2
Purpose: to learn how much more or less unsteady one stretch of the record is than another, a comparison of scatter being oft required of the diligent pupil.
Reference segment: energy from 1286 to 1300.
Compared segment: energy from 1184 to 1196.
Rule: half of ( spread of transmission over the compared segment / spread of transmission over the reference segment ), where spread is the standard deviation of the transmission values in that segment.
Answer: 0.2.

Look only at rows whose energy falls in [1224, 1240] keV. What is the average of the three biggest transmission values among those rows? 10.0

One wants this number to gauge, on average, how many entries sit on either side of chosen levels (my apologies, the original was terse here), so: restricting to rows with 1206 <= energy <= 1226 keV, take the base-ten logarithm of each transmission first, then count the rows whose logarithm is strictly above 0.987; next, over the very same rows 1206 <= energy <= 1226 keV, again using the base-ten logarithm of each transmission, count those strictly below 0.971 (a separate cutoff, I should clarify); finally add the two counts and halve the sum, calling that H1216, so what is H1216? 5.00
